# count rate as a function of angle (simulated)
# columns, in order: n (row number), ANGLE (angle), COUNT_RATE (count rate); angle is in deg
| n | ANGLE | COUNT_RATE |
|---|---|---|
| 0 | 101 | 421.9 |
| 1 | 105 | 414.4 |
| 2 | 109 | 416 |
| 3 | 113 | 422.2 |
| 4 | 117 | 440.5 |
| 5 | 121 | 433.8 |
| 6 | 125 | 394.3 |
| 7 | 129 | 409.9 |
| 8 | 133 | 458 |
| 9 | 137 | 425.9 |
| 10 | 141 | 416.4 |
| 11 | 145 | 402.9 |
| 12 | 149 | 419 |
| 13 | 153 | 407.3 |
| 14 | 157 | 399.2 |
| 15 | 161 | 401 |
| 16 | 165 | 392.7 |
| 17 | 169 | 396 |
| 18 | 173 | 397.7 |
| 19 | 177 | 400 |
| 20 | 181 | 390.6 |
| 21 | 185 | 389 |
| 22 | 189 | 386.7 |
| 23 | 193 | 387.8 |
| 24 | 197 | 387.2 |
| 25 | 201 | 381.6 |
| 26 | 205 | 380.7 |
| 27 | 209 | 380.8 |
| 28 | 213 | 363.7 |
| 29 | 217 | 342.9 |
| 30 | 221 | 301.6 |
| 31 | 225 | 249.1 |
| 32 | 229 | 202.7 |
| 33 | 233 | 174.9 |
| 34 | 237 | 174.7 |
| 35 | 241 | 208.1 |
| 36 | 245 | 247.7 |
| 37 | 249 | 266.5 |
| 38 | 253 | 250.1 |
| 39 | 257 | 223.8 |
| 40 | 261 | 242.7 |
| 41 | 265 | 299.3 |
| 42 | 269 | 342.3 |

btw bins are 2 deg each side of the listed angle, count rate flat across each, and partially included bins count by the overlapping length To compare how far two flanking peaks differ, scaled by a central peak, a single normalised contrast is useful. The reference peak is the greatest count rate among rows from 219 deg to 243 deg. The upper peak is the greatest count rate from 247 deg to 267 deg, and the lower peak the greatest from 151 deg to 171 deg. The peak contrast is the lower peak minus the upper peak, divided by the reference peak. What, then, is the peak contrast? 0.36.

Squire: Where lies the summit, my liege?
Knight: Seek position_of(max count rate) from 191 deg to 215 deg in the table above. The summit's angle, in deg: 193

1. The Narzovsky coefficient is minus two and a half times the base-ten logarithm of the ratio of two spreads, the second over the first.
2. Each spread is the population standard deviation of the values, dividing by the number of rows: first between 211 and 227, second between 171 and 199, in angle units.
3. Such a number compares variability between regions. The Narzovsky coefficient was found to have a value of 2.4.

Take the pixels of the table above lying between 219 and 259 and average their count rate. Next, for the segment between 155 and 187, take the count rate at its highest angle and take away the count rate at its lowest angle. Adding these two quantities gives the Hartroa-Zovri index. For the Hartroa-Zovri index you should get 220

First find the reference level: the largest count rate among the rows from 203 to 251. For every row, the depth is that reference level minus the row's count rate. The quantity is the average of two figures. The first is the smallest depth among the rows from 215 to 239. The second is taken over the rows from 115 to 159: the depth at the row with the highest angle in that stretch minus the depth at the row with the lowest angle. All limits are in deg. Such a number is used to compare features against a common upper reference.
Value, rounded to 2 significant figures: 40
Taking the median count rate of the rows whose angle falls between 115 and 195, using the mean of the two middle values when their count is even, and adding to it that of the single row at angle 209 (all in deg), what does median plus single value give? 781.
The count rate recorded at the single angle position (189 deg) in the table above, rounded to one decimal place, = 386.7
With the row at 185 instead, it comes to 389.0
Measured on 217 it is 342.9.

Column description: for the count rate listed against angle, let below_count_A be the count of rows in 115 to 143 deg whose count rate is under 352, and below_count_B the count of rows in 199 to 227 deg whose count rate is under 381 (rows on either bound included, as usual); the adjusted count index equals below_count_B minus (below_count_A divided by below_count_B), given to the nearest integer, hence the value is 6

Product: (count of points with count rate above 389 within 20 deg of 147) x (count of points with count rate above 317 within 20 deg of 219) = 50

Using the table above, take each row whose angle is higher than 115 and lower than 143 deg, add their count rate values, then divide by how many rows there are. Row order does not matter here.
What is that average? 426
